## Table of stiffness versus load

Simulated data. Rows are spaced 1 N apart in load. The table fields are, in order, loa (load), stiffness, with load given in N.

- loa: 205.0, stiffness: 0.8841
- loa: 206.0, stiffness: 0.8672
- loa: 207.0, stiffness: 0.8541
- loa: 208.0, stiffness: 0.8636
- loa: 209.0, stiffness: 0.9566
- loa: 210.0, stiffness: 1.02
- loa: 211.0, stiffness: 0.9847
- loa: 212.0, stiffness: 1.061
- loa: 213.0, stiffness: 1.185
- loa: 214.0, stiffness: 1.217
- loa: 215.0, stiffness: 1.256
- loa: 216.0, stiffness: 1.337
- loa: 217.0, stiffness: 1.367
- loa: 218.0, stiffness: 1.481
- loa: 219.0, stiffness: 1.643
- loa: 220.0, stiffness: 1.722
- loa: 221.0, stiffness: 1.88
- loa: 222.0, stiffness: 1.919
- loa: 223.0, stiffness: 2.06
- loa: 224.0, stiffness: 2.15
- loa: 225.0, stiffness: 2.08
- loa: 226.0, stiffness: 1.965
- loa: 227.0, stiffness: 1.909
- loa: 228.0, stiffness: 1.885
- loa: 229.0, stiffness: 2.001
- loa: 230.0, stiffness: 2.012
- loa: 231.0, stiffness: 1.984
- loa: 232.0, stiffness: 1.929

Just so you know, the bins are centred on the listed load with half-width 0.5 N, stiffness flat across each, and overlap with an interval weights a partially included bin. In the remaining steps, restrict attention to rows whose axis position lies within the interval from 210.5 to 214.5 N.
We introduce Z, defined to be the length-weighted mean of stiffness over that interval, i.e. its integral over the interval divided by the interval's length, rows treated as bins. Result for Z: 1.1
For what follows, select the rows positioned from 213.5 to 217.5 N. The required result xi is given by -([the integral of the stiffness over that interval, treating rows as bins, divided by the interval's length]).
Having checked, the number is -1.3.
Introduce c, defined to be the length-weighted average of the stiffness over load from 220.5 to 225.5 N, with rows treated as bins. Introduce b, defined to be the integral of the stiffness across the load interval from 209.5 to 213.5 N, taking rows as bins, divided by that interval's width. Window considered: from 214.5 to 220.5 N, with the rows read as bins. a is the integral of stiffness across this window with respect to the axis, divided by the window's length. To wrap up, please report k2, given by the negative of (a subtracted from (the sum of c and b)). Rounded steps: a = 1.5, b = 1.06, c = 2.02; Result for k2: -1.6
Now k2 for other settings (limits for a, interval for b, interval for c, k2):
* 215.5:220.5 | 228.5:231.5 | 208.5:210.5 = -1.5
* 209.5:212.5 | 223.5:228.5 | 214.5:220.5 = -2.4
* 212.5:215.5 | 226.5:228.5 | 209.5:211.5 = -1.7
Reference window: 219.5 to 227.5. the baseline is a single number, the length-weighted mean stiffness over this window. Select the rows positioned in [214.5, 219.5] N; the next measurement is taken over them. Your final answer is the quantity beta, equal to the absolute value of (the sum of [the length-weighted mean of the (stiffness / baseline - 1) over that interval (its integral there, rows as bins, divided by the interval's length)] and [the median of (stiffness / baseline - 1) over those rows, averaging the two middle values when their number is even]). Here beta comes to 0.58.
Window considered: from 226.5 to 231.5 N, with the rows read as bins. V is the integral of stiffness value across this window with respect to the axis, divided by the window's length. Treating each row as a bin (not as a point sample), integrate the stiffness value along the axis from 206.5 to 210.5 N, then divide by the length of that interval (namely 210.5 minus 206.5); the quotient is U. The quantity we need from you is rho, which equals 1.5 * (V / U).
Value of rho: 3.2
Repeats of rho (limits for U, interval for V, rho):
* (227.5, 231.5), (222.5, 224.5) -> 1.6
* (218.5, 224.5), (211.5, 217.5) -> 1.0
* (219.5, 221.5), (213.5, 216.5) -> 1.1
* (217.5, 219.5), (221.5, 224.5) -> 2.0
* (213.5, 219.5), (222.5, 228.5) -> 2.2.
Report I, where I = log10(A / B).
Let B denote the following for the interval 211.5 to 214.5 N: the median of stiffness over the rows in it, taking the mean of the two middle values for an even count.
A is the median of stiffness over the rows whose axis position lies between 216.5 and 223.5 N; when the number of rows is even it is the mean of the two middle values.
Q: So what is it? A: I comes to 0.2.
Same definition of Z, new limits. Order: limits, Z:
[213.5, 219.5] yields 1.4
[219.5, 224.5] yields 1.9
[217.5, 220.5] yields 1.6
